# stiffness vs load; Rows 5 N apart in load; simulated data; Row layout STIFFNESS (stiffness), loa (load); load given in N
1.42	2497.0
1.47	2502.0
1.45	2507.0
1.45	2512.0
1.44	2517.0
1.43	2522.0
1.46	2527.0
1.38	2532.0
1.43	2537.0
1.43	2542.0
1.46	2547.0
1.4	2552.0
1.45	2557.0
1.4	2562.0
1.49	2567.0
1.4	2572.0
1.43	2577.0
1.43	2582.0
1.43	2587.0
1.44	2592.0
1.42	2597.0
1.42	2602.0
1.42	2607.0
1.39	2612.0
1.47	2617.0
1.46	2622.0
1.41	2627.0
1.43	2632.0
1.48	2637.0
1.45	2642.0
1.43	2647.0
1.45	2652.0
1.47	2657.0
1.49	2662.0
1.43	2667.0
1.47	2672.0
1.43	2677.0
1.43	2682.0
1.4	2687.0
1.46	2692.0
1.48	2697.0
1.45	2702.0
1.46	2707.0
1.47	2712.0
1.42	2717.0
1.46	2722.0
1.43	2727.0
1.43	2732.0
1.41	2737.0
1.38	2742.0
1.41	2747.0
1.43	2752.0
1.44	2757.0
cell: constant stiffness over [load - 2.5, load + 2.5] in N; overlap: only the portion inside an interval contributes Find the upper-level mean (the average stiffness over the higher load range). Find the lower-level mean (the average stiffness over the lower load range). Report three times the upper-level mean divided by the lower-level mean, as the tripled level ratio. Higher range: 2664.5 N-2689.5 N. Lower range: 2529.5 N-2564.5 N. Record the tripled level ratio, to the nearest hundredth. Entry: 3.02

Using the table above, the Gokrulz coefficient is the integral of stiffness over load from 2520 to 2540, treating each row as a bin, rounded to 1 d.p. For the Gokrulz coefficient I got 28.5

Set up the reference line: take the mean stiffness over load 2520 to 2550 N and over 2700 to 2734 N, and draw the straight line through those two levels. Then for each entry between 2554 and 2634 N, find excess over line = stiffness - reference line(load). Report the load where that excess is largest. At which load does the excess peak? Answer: 2567.0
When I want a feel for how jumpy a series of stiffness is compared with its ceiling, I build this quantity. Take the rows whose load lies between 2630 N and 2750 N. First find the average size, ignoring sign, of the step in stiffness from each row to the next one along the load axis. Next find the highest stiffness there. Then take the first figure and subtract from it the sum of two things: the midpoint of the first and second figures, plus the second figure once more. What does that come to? -2.22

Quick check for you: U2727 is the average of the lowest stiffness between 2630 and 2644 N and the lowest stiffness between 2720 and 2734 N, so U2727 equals 1.43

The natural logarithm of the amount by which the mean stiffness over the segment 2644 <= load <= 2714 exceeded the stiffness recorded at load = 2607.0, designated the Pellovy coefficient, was -3.5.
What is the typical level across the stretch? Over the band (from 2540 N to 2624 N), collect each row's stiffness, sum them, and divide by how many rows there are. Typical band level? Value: 1.43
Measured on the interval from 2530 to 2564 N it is 1.42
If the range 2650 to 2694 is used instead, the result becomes 1.45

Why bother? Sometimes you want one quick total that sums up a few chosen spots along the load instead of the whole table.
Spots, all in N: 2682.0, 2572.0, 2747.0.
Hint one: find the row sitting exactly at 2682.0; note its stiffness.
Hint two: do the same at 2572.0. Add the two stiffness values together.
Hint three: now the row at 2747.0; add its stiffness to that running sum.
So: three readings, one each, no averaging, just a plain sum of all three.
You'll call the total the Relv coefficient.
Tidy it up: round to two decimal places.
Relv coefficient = 4.24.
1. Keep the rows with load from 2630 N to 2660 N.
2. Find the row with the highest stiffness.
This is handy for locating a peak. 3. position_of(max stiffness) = 2637.0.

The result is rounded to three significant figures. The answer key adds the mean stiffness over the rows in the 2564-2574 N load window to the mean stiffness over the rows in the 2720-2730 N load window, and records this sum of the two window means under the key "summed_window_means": 2.89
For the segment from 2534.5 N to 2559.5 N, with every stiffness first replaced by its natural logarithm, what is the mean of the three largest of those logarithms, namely 0.369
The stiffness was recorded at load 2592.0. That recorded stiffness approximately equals 1.44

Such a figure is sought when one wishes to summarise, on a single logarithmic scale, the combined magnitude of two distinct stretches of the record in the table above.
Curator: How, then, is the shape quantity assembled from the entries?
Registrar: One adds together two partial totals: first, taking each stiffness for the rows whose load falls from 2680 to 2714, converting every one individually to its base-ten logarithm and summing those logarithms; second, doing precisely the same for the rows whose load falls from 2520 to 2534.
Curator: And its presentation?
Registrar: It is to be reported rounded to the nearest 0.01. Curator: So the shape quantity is 1.59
